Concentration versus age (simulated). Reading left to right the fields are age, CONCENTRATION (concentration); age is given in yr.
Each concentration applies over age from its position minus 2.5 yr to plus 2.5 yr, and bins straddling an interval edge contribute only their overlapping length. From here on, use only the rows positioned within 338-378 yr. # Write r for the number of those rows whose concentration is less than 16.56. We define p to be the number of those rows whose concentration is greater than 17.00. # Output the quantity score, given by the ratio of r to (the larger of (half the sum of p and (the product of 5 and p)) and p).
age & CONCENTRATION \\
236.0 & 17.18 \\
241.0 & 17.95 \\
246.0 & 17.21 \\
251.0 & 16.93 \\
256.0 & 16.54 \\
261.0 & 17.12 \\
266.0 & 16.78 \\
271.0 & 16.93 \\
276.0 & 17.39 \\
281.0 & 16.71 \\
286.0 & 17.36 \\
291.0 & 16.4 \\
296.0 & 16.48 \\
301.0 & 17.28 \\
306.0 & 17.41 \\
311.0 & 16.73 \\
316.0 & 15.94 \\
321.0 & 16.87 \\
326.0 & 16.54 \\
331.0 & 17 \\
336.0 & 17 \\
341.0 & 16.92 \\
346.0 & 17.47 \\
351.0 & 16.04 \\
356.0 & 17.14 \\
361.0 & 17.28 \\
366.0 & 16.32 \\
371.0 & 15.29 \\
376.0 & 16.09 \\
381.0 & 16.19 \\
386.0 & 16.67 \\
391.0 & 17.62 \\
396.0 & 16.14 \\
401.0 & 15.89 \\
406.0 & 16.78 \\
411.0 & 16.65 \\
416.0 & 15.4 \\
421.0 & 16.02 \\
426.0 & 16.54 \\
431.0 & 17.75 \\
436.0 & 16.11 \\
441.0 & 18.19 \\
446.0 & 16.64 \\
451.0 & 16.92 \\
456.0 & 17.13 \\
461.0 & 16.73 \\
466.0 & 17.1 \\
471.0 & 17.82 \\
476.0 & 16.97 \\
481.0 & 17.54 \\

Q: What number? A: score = 0.4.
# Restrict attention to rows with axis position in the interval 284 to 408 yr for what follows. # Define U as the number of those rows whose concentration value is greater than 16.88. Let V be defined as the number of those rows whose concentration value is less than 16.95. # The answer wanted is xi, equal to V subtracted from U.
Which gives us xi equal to -6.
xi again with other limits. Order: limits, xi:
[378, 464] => -8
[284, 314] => 0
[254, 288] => 0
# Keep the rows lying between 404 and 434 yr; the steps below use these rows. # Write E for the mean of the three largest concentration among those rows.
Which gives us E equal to 17.1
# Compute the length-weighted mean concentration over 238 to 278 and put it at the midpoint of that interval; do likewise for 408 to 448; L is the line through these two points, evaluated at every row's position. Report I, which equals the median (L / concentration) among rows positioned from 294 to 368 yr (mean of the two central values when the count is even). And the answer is 1.00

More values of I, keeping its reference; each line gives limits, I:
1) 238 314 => 1.01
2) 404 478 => 0.99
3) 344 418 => 1.03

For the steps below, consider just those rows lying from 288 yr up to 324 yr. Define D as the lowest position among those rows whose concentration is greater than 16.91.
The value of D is 301.0 yr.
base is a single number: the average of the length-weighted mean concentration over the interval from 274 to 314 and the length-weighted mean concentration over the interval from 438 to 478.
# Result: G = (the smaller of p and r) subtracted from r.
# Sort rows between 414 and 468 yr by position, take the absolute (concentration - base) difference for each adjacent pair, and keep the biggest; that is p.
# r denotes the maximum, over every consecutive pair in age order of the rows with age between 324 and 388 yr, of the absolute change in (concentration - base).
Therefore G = 0.0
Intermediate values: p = 2.1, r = 1.43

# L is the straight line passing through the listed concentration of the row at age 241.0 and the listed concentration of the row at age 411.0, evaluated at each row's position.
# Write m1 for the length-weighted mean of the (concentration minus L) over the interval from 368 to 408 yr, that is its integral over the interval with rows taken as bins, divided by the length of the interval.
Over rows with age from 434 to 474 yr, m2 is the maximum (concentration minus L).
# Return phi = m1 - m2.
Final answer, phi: -2.3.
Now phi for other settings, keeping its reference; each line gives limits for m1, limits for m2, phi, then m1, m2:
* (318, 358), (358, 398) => -1.2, -0.35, 0.8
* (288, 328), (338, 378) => -1.0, -0.72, 0.3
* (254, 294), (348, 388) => -1.0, -0.79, 0.2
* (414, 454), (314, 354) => -0.1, 0.24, 0.3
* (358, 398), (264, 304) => -0.2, -0.44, -0.2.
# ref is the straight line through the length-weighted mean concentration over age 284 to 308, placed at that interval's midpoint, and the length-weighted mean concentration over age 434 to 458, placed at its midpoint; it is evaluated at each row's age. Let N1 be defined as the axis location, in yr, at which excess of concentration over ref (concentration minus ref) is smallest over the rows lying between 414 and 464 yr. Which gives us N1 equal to 416.0 yr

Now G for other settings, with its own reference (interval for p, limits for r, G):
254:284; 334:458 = 1.4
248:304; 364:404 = 0.5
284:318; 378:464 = 1.1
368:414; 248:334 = 0.0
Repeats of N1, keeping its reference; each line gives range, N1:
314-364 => 316.0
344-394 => 371.0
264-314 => 291.0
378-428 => 416.0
